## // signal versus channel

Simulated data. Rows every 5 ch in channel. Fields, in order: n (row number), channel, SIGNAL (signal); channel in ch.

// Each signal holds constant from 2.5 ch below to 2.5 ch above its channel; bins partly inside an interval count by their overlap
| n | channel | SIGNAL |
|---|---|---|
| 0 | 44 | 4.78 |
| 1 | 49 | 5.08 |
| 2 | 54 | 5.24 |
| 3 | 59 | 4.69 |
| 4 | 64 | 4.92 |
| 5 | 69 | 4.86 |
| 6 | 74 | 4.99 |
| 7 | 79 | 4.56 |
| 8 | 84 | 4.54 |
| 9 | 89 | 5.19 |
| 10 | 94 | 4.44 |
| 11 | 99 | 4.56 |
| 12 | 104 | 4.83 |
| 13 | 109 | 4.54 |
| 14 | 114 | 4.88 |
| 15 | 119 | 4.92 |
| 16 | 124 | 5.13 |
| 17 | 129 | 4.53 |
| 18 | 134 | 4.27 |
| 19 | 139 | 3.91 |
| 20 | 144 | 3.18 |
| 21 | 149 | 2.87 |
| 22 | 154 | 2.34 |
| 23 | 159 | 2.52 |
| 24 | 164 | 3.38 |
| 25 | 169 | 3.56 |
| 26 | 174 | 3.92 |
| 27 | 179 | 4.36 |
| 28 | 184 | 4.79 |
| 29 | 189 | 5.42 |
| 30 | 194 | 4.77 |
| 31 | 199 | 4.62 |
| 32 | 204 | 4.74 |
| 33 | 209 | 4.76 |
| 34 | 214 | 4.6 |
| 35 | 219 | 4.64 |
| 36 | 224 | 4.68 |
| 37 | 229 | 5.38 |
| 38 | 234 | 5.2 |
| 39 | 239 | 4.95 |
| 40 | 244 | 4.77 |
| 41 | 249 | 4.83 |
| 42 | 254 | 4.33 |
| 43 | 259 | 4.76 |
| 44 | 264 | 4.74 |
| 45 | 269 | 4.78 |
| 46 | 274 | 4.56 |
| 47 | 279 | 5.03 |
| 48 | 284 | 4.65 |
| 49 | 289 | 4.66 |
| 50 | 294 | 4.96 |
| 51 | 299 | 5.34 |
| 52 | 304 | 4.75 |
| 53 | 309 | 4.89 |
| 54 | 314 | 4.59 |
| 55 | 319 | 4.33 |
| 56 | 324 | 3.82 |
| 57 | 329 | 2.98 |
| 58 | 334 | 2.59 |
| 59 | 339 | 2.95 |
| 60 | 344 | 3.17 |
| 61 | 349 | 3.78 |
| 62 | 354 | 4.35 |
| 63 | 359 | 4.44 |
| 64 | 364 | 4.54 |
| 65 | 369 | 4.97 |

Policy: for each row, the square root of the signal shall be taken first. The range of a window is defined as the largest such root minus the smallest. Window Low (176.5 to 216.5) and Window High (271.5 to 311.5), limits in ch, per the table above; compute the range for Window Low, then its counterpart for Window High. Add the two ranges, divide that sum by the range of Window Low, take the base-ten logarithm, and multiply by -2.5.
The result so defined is -0.6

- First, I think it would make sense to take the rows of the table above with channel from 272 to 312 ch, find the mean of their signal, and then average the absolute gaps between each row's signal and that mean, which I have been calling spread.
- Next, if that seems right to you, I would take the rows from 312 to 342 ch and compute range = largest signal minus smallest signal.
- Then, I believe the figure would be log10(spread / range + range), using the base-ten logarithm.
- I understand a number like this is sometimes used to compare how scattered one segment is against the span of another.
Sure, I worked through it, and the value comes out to 0.32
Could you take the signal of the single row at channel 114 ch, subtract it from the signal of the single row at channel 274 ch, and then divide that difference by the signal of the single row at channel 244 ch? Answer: -0.1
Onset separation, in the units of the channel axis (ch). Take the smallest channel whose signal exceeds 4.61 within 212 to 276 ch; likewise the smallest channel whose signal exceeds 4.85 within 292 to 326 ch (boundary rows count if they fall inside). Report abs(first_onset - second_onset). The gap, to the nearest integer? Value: 75 ch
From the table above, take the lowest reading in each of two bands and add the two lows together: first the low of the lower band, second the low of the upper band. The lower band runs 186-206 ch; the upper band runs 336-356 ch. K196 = 7.6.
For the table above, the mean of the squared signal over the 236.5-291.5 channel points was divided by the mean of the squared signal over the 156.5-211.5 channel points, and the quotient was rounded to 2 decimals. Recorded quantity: 1.20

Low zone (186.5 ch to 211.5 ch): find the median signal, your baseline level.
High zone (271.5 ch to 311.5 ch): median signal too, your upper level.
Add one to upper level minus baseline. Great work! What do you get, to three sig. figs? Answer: 1.06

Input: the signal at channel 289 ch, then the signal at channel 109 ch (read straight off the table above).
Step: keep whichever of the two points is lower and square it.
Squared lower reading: 20.6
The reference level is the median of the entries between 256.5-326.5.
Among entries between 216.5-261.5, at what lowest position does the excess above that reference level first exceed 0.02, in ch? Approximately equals 229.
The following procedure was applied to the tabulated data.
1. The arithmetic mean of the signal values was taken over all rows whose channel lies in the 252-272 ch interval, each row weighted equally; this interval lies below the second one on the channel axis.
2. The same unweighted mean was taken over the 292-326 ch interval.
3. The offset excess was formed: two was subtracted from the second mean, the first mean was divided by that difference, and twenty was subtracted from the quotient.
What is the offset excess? -18.26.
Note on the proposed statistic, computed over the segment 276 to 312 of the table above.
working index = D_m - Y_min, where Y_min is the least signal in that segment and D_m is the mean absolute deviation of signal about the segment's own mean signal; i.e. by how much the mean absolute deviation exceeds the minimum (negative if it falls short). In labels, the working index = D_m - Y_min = -4.47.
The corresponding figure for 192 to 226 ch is -4.54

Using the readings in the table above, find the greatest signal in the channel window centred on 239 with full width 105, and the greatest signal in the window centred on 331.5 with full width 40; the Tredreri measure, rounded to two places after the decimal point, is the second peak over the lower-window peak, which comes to 0.85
